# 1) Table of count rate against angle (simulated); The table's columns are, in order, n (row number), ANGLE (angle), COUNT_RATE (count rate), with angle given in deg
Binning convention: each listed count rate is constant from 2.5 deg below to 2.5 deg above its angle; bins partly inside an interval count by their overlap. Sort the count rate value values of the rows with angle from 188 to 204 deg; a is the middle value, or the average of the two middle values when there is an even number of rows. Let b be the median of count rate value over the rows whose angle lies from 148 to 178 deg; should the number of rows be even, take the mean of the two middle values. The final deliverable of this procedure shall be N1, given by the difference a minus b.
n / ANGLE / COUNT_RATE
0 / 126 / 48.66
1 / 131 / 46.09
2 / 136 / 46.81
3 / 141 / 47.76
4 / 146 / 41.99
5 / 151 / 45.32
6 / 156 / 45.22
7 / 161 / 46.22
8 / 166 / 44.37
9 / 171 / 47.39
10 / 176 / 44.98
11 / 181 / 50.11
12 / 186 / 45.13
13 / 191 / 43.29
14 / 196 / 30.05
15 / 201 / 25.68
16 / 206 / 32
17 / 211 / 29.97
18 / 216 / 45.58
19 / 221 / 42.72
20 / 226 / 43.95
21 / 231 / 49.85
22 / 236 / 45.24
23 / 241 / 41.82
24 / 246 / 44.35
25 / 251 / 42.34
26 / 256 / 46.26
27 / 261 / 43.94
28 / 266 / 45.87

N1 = -15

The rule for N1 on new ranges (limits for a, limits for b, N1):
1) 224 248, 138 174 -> -1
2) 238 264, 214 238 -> -1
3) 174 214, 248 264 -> -6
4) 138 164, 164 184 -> -1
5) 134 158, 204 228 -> 3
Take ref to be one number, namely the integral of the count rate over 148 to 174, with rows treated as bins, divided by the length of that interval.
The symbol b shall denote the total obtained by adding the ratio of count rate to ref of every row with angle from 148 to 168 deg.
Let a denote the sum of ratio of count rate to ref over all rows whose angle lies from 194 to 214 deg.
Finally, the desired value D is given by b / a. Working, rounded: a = 2.58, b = 3.97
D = 1.5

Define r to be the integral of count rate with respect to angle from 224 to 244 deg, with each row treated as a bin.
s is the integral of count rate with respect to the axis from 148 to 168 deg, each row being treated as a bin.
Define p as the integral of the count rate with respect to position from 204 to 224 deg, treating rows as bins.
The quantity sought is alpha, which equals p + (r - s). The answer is 757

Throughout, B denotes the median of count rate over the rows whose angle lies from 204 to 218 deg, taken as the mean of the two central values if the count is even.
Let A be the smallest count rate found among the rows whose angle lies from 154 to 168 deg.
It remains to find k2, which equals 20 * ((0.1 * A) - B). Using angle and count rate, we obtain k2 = -551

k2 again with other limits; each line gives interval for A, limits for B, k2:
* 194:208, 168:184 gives -896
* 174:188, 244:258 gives -797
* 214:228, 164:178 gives -814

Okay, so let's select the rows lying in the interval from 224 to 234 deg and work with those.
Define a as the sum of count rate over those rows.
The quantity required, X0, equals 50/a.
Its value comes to 0.5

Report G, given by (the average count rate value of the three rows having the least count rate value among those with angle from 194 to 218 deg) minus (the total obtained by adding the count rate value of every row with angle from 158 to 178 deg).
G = -154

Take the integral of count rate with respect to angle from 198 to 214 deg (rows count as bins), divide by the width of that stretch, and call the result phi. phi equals 29.8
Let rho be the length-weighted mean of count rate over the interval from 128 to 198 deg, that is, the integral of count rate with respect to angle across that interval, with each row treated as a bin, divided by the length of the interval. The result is 44.8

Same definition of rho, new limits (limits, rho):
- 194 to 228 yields 35.7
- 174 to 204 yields 39.7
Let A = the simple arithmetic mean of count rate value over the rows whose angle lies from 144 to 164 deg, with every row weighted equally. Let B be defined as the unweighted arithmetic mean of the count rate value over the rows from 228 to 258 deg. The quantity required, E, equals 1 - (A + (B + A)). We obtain -133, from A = 44.7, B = 45.0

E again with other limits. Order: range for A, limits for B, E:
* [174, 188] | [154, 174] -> -138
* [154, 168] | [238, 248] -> -133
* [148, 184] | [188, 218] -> -126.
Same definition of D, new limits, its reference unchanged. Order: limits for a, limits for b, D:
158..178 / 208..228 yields 0.9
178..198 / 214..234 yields 1.1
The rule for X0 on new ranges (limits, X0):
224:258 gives 0.2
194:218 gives 0.3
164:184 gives 0.3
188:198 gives 0.7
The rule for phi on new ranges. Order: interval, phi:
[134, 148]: 45.6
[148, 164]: 45.4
